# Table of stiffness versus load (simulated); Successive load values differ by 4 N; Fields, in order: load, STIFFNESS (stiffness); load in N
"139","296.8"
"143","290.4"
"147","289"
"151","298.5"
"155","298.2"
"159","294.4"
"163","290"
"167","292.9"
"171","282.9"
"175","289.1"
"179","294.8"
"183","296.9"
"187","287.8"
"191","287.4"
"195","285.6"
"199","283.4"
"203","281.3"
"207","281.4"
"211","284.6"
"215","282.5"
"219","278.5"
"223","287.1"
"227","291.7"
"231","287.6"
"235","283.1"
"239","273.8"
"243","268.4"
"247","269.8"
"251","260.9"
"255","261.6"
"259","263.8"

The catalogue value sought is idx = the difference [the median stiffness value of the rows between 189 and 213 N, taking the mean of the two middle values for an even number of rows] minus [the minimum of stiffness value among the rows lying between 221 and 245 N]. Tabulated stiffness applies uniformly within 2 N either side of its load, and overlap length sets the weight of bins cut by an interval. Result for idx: 16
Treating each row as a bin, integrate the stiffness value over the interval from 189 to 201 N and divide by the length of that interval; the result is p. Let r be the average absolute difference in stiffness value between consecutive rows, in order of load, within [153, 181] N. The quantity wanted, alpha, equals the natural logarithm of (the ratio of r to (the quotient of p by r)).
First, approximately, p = 285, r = 5.5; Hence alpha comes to -2.2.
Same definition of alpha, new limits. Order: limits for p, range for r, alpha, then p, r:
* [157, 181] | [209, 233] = -2.6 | 291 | 4.7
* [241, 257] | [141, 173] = -2.5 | 265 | 4.6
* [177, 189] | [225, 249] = -2.5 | 293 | 4.9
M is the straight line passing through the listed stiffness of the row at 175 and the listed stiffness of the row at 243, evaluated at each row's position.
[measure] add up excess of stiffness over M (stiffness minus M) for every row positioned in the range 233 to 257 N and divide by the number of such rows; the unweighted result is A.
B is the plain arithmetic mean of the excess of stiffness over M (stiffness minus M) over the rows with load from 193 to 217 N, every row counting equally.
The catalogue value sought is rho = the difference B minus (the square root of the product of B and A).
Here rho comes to 0.8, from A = 1.8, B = 3.2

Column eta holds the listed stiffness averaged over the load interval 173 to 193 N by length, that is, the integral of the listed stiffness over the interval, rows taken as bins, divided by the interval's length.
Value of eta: 291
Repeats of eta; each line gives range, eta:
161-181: 290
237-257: 267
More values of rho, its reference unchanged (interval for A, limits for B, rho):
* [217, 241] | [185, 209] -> -2.7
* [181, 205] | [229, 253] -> 0.8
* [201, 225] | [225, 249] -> 2.2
